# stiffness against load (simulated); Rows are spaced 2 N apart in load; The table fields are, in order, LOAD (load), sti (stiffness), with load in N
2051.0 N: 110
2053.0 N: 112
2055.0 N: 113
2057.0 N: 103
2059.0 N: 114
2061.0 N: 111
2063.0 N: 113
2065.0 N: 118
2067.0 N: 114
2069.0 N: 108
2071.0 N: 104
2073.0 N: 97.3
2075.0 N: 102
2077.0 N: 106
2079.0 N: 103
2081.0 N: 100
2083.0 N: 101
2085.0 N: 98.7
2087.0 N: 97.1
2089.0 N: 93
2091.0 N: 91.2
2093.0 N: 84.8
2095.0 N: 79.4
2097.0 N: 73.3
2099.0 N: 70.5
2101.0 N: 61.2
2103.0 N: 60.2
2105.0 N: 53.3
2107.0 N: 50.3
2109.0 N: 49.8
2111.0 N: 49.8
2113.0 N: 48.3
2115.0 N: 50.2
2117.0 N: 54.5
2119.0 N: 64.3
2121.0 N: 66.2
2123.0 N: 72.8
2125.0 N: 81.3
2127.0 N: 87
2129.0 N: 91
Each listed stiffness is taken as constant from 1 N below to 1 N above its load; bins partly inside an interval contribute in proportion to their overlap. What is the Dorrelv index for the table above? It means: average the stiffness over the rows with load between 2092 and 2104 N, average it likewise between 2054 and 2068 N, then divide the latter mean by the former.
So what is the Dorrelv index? 1.6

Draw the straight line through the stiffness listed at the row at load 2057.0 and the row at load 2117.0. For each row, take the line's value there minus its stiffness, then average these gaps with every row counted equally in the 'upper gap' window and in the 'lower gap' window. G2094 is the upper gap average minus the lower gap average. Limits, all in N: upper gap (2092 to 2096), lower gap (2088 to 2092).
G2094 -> 7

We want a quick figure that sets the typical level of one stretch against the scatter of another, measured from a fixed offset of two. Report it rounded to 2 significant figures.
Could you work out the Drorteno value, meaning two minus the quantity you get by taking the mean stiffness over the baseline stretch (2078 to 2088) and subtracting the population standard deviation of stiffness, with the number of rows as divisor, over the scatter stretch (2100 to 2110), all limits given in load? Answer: -93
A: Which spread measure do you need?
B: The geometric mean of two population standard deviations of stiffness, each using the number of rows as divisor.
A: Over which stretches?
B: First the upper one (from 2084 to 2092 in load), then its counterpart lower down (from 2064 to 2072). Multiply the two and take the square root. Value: 4.0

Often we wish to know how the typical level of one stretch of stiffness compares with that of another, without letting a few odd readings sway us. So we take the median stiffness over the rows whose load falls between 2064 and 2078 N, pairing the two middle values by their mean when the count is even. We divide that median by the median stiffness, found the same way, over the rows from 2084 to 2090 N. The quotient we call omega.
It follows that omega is 1.09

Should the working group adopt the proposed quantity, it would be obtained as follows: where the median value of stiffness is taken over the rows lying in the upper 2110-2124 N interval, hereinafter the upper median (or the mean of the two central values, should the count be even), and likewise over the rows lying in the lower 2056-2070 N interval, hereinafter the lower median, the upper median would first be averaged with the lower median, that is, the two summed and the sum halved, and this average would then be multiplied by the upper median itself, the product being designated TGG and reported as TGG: 4564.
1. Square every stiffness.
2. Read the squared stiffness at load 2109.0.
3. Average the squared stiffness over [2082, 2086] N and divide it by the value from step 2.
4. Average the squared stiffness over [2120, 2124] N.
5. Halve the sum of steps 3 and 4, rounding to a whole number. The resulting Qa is 2423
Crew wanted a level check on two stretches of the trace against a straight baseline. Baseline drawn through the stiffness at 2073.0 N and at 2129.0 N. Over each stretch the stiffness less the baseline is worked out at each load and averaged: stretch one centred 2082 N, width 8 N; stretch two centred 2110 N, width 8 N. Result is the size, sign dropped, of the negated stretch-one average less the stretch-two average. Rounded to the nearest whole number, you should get 39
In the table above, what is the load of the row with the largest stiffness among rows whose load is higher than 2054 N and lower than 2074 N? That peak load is 2065.0 N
